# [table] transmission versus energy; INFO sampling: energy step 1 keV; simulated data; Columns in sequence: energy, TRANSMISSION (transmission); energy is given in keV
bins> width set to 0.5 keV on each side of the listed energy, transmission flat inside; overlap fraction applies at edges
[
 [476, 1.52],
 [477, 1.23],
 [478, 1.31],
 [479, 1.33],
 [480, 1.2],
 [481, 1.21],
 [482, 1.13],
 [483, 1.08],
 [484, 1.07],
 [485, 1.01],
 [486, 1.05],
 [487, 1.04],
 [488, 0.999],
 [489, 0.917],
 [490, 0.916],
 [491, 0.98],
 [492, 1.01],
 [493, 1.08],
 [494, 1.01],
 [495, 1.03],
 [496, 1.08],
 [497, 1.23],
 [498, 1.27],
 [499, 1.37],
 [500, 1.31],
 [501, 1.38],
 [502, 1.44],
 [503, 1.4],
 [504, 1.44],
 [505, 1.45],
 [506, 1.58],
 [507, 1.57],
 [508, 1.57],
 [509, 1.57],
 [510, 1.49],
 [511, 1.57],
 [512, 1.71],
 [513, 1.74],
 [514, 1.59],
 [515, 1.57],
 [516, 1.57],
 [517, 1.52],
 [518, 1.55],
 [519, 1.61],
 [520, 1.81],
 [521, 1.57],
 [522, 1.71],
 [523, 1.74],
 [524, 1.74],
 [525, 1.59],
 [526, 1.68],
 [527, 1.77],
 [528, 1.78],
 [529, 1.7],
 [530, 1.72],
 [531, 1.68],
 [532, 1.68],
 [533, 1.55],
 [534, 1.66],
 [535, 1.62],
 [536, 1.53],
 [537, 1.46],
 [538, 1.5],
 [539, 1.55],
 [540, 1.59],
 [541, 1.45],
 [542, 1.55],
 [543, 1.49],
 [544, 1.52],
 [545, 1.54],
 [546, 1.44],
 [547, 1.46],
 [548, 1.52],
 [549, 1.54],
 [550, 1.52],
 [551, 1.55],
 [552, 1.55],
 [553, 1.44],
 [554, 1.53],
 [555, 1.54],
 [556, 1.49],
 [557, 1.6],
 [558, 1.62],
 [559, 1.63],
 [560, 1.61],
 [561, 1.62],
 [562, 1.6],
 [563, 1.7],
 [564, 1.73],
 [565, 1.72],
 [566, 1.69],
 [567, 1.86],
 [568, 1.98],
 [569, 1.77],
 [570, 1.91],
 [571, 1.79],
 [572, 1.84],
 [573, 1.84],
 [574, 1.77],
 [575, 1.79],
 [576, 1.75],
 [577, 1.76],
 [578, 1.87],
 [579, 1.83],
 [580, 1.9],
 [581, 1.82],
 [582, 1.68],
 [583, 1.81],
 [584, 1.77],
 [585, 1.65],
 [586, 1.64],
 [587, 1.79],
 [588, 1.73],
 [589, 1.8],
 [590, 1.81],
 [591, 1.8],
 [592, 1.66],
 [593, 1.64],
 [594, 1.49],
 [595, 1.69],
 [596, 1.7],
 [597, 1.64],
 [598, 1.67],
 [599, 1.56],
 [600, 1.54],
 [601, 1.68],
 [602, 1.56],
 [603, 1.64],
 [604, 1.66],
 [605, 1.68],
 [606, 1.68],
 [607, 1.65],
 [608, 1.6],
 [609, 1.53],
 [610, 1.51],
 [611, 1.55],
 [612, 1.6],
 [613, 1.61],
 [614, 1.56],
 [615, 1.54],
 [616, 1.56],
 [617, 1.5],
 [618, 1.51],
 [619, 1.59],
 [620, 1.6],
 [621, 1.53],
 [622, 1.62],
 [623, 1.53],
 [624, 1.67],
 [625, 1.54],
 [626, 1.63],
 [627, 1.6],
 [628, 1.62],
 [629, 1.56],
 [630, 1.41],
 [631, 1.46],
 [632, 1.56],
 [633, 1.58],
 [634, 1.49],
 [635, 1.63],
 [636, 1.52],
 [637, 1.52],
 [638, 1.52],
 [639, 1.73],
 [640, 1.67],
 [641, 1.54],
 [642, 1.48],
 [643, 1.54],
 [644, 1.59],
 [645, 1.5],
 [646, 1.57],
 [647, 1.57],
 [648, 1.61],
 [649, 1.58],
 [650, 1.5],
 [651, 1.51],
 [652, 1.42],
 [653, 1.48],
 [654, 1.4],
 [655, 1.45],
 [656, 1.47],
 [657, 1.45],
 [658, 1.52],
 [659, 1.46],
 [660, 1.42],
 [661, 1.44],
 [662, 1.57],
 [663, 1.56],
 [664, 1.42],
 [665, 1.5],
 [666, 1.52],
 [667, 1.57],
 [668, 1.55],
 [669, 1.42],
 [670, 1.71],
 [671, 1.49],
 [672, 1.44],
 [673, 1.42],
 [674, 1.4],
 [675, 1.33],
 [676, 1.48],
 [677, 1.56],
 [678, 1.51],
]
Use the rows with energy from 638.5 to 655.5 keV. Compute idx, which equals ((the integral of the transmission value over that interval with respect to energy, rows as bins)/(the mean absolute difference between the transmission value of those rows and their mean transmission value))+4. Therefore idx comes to 400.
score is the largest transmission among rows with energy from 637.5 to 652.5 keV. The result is 1.73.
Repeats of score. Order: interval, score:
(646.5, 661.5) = 1.61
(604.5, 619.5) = 1.68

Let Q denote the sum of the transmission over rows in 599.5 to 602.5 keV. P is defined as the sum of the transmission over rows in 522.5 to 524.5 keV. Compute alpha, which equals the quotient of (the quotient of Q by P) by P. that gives 0.39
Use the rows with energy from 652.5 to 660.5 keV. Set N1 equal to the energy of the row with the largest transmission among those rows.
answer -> 658 keV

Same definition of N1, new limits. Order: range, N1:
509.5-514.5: 513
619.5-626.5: 624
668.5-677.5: 670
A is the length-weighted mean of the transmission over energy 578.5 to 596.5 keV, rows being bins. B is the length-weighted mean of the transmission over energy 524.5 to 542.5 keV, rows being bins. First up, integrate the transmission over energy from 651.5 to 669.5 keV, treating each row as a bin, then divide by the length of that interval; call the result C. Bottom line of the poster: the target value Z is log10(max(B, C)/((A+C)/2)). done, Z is 0.00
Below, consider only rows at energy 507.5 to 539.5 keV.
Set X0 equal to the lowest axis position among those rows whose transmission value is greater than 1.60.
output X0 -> 512 keV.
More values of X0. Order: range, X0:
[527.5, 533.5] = 528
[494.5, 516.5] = 512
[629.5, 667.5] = 635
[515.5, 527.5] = 519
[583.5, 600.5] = 584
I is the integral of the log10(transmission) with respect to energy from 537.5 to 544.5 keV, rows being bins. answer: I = 1.3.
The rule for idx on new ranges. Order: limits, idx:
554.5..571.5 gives 283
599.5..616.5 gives 545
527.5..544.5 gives 328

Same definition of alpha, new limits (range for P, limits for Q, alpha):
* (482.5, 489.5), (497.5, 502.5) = 0.13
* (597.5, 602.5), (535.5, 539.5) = 0.09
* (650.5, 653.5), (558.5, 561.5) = 0.25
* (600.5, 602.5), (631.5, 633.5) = 0.30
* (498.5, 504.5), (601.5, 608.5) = 0.16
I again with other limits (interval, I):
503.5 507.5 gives 0.7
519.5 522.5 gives 0.7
